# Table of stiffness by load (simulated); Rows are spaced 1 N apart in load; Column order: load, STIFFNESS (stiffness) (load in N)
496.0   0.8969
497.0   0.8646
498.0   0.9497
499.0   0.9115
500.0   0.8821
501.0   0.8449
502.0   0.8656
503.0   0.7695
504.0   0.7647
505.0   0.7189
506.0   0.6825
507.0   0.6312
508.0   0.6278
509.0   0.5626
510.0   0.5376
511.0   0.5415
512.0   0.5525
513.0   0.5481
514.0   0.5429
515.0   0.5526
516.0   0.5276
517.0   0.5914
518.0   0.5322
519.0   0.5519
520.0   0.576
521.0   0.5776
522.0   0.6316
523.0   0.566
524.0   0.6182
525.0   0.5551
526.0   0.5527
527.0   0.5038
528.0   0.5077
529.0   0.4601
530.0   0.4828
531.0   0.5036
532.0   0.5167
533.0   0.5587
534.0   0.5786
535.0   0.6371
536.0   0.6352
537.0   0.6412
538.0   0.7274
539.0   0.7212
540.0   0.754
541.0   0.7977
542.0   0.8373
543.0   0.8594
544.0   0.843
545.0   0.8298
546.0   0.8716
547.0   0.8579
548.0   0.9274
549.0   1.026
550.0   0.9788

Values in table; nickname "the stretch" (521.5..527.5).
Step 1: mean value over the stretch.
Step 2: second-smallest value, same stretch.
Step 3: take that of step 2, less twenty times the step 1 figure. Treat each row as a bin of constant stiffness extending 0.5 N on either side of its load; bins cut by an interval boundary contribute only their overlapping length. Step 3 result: -10.9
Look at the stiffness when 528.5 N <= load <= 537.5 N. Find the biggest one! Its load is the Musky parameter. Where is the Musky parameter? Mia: 537.0 N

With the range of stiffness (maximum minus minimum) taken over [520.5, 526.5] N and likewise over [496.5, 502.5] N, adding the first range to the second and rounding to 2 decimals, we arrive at 0.18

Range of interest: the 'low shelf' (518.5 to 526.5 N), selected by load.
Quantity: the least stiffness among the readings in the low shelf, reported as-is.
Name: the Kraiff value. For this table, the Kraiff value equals 0.5519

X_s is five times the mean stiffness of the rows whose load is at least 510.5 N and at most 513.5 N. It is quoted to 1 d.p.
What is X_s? 2.7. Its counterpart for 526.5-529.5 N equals 2.5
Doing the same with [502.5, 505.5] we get 3.8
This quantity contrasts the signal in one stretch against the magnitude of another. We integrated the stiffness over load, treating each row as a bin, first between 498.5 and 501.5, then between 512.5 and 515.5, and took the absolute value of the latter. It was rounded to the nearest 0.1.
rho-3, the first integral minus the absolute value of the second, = 1.0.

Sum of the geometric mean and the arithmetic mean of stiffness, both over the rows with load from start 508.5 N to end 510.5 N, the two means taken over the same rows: 1.10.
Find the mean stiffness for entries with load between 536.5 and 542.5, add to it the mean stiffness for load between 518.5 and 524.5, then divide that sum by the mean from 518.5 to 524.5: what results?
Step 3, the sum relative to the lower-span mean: 2.3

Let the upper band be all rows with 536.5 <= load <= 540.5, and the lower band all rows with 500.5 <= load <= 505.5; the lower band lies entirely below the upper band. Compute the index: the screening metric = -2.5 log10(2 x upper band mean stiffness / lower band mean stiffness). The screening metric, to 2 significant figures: -0.63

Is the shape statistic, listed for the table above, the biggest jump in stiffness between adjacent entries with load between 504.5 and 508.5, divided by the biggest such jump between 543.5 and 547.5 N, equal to 1.23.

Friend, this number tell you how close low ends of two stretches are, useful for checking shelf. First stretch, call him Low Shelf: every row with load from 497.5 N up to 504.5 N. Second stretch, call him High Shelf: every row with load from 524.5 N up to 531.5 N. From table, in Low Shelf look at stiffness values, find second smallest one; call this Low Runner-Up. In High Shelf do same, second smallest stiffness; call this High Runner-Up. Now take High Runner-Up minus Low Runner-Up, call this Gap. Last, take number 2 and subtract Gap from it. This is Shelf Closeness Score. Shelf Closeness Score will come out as 2.29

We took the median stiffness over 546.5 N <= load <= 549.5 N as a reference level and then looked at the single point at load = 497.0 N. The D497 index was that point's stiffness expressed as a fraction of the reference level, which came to 0.93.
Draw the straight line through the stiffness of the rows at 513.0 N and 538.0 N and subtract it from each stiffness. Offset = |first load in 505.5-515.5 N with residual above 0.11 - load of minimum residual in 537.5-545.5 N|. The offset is 33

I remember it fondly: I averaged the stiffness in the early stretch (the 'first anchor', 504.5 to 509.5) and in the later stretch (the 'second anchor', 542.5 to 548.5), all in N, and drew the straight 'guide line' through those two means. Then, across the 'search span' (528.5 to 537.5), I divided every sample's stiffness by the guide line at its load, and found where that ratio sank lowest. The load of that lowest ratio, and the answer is 529.0 N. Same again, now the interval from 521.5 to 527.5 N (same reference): 527.0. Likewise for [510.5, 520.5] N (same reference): 518.0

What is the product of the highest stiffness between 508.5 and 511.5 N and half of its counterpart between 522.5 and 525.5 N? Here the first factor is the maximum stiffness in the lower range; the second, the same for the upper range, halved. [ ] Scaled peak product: 0.17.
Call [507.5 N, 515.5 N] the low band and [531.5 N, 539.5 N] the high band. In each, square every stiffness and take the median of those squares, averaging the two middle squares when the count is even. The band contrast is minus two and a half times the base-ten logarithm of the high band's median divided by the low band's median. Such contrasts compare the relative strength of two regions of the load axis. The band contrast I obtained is -0.3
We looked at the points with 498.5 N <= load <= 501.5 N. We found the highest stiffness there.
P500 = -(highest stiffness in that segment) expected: -0.91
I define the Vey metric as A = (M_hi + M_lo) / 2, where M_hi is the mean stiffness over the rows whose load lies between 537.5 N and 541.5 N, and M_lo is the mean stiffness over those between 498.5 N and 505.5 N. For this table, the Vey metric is 0.786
